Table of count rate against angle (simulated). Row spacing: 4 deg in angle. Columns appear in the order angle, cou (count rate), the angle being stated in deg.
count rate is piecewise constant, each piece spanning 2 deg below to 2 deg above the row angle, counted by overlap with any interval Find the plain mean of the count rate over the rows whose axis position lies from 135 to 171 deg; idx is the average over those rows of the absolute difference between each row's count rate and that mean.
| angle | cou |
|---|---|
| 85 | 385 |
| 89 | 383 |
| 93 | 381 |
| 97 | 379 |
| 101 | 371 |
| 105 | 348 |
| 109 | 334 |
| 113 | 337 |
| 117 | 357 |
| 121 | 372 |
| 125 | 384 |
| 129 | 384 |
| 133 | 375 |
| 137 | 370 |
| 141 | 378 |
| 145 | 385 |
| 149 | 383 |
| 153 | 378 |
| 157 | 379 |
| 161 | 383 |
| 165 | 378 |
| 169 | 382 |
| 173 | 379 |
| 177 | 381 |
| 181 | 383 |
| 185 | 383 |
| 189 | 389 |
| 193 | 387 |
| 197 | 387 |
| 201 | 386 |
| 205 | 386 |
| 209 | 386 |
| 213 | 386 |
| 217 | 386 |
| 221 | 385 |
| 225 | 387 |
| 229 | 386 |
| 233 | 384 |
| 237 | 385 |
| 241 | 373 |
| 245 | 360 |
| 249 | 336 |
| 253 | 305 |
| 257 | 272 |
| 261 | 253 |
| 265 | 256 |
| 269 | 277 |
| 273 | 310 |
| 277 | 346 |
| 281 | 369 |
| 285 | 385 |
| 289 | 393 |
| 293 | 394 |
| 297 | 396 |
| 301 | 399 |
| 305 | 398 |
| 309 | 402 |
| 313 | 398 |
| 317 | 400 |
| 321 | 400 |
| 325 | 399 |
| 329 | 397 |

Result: 3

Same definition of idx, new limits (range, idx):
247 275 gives 26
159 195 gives 2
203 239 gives 1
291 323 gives 2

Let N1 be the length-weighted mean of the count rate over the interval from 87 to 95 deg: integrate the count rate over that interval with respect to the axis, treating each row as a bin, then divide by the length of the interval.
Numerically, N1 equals 382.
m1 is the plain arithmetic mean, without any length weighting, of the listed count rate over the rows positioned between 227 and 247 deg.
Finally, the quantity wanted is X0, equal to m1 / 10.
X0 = 37.8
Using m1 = 378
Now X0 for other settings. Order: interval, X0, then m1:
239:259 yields 32.9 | 329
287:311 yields 39.7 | 397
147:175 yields 38.0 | 380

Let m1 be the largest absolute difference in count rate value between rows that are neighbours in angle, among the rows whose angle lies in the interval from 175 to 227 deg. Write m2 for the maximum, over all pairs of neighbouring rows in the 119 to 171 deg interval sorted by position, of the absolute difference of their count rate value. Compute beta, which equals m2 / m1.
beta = 2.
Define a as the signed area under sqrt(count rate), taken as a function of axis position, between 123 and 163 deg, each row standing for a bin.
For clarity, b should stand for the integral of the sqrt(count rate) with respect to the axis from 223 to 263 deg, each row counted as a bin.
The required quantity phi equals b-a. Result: -40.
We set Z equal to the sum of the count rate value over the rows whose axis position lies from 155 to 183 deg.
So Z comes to 2665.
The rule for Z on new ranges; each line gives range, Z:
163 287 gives 11148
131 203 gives 6866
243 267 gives 1782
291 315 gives 2387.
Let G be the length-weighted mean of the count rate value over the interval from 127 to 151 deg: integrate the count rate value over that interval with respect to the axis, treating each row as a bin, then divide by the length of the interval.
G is 379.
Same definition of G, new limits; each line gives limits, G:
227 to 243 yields 382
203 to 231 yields 386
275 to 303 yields 383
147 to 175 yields 380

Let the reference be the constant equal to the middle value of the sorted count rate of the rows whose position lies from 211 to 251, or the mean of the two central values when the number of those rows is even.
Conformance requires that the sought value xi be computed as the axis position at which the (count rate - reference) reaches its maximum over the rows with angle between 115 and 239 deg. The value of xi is 189 deg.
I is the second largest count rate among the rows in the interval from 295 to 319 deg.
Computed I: 400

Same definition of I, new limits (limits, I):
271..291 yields 385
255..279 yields 310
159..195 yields 387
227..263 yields 385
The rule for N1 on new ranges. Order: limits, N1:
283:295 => 391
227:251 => 371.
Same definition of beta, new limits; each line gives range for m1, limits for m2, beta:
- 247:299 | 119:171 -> 0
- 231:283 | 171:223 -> 0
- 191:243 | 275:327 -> 2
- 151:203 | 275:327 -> 4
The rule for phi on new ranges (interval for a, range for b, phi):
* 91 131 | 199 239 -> 22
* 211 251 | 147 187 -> 4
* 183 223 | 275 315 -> 2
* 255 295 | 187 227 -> 67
